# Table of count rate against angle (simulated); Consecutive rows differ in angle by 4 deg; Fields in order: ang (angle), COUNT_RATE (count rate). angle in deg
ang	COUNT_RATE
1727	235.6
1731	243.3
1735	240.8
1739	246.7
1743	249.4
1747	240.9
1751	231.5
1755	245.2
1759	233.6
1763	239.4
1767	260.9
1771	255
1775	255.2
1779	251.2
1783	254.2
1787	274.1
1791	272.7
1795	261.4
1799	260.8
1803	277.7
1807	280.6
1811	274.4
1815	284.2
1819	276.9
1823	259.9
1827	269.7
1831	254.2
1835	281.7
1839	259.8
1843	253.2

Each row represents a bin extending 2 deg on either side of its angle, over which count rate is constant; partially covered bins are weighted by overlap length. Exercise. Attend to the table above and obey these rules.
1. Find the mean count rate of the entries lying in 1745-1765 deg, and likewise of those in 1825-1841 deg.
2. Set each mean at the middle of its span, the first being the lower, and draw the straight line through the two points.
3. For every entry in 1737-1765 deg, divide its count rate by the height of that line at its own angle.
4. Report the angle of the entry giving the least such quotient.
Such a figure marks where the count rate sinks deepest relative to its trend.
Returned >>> 1759 deg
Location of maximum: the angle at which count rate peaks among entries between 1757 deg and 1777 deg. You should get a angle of 1767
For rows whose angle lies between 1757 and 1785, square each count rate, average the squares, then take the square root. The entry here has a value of 250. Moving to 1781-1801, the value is 265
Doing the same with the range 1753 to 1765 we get 239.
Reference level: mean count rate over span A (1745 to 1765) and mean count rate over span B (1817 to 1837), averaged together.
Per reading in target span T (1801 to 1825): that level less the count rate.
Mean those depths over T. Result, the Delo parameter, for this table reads -22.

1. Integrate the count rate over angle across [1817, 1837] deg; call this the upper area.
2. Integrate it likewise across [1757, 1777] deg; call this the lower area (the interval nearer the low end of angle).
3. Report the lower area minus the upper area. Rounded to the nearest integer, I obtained -393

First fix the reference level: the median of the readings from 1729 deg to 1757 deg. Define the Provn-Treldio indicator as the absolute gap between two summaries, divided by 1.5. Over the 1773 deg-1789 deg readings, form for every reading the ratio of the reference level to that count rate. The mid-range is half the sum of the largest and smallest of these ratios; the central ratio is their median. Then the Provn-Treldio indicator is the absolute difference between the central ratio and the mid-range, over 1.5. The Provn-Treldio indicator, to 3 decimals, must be 0.018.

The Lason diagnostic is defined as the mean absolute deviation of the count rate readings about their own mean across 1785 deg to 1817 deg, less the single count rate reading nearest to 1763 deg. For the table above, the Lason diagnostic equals -233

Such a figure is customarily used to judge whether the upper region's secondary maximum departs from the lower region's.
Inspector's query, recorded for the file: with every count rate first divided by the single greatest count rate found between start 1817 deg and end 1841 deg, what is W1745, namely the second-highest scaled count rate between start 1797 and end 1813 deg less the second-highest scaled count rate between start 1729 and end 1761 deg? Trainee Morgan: 0.11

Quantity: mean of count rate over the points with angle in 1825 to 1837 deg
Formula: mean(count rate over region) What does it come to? 269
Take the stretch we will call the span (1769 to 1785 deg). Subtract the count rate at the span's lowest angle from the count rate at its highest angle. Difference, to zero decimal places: -1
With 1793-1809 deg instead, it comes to 19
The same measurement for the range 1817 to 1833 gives -23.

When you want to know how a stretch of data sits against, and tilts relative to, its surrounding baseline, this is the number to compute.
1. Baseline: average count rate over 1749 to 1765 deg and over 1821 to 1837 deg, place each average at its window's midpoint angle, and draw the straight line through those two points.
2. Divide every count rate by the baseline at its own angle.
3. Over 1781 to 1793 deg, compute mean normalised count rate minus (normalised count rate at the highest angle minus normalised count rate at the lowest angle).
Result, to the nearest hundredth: 1.01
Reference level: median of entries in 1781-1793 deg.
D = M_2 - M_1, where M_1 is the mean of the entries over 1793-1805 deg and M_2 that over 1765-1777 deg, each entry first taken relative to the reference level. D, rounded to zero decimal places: -10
